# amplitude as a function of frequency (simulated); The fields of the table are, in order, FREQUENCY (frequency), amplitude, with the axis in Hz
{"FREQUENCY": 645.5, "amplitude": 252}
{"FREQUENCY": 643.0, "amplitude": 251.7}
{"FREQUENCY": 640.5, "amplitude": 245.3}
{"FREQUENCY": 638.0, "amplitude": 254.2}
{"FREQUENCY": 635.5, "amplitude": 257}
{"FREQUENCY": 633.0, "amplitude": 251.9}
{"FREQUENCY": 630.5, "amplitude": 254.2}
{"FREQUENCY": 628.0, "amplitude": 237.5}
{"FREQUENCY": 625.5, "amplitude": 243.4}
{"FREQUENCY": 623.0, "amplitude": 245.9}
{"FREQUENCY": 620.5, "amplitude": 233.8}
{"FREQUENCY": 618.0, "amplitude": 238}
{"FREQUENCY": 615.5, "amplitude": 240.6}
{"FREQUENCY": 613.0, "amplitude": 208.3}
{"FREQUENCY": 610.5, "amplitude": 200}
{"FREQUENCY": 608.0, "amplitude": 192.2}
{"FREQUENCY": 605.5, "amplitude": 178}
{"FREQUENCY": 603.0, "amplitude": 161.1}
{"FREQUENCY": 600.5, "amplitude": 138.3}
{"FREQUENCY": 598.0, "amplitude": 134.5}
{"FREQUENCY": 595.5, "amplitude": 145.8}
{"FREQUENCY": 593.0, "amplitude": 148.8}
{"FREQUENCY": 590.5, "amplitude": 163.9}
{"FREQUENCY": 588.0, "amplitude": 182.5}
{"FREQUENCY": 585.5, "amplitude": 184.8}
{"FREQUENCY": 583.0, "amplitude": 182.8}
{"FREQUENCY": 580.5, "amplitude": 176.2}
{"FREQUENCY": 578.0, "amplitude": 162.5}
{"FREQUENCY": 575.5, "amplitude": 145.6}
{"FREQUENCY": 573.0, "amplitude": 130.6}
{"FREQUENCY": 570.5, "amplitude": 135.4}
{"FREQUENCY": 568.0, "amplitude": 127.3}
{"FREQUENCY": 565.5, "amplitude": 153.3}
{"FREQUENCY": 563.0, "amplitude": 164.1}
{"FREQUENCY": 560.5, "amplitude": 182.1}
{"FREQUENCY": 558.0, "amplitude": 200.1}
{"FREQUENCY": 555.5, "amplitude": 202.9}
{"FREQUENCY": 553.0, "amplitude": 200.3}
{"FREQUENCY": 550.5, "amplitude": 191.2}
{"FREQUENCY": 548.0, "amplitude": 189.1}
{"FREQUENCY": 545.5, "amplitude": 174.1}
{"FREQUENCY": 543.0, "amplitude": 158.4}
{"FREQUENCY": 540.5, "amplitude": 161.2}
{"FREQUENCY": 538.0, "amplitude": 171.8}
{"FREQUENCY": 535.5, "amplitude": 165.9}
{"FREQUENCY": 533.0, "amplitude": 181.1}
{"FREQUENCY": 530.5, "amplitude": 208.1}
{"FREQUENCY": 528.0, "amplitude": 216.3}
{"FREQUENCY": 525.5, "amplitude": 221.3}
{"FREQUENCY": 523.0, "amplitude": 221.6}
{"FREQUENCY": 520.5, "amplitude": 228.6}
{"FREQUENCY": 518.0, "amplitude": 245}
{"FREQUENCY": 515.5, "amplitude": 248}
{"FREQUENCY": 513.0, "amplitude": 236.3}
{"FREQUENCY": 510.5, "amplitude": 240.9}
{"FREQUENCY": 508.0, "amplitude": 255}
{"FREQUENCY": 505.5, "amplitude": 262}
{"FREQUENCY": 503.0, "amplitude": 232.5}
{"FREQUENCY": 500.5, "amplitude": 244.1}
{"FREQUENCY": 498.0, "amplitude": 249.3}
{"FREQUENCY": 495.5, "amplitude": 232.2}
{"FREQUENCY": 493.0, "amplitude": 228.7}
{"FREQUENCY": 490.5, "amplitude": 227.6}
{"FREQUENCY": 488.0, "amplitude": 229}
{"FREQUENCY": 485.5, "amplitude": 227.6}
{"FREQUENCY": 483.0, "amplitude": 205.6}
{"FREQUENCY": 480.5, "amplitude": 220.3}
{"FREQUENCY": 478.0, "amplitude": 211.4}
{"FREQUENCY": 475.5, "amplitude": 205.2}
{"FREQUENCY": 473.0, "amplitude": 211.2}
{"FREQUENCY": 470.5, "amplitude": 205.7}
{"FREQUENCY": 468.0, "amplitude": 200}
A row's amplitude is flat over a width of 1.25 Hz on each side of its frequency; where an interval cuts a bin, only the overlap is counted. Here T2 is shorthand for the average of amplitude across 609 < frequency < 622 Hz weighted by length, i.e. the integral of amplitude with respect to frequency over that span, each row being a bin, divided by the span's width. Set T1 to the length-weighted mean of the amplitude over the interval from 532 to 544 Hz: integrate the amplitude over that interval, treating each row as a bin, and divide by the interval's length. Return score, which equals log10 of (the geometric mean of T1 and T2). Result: 2.29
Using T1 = 168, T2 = 224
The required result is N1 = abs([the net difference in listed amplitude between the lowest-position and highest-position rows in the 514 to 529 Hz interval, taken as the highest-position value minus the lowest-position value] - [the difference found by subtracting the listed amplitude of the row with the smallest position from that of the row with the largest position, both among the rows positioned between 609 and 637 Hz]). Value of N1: 89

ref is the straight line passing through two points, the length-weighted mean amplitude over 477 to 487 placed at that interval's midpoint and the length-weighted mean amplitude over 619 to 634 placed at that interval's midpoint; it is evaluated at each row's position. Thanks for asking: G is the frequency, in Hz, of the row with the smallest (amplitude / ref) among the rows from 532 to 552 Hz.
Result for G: 543.0 Hz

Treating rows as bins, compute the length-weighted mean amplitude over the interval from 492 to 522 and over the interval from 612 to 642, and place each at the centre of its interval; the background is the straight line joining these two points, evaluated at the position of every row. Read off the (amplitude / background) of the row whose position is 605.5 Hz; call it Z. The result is 0.7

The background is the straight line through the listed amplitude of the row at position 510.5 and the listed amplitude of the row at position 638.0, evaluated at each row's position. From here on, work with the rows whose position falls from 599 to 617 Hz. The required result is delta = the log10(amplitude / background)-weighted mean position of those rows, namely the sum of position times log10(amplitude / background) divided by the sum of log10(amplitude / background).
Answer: 605.3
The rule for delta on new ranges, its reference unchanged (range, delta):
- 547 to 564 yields 556.3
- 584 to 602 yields 594.2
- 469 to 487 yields 477.1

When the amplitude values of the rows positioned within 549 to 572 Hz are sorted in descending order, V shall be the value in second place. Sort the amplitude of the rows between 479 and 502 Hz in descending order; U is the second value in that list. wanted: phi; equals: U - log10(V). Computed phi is 242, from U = 244.1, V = 200.3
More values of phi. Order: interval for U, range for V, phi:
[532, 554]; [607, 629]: 189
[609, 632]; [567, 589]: 244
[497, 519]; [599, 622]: 253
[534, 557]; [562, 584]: 198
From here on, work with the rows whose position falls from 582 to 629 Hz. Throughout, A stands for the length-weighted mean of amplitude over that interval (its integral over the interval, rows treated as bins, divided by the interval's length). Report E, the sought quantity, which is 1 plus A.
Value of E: 193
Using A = 192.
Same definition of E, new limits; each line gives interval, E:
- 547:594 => 171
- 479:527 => 235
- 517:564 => 195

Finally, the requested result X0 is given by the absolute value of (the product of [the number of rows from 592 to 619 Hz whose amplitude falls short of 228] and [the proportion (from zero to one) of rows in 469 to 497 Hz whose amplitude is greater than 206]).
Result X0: 7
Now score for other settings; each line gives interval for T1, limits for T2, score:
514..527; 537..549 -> 2.30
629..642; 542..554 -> 2.33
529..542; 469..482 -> 2.29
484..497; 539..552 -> 2.30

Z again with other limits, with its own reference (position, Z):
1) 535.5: 0.7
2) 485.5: 0.9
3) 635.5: 1.1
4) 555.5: 0.8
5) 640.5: 1.0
